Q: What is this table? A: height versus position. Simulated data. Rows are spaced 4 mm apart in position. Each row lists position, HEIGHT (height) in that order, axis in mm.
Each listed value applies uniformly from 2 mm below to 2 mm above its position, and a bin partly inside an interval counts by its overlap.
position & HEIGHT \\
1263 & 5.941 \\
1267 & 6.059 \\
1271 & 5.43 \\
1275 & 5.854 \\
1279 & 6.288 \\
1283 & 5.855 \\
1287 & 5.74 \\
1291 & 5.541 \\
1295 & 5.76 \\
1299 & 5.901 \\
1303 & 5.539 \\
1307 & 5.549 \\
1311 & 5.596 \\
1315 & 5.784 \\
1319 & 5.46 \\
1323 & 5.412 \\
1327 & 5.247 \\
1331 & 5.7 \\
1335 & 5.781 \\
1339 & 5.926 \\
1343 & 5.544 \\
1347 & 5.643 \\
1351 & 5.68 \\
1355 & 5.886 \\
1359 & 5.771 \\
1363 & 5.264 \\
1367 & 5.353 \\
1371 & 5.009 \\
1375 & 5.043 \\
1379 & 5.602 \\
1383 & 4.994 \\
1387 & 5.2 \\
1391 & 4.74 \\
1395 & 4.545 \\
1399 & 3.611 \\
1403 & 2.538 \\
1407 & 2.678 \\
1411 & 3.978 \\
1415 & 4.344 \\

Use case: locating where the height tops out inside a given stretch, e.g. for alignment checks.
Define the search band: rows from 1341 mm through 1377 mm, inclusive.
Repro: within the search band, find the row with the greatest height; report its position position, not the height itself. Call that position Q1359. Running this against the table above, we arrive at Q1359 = 1355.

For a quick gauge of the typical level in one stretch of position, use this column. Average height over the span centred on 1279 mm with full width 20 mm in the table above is 5.83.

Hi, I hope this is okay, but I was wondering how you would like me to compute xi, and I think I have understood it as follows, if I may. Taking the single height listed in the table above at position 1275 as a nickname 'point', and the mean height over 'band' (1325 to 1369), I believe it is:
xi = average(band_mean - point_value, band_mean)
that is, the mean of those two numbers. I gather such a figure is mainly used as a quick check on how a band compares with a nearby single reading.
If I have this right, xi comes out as 2.69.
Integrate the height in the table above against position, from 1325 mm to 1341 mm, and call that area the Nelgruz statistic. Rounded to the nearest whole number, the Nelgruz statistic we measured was 91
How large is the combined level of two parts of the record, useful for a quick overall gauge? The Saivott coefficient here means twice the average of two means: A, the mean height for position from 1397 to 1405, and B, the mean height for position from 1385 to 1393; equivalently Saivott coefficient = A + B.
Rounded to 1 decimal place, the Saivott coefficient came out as 8.0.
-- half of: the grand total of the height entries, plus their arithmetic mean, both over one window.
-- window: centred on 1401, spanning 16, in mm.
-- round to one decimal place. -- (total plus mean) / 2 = 8.4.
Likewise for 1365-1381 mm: 13.1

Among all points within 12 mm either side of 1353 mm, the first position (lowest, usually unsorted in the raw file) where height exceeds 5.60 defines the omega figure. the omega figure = 1347 mm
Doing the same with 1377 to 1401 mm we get 1379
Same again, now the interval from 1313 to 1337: 1315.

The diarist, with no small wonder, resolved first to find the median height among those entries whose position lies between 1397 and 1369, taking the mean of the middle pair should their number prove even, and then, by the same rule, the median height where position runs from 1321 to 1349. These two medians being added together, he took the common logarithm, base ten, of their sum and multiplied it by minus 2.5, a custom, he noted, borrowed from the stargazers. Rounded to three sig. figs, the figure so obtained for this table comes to -2.57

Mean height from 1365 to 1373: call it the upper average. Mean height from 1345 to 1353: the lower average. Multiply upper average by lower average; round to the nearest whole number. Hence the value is 29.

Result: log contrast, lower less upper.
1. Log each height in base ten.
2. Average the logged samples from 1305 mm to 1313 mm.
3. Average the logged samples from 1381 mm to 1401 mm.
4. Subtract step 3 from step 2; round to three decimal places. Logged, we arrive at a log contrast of 0.085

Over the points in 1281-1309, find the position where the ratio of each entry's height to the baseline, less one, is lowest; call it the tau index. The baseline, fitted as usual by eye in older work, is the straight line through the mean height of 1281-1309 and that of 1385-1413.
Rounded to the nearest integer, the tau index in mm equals 1291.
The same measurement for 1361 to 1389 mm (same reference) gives 1371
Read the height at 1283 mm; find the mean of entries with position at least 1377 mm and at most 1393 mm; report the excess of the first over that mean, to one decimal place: 0.7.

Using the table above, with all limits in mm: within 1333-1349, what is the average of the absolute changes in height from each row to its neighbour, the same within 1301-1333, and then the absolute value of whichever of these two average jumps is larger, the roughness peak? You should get 0.21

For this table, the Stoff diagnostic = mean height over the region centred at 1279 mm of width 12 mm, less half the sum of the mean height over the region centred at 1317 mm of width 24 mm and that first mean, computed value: 0.25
